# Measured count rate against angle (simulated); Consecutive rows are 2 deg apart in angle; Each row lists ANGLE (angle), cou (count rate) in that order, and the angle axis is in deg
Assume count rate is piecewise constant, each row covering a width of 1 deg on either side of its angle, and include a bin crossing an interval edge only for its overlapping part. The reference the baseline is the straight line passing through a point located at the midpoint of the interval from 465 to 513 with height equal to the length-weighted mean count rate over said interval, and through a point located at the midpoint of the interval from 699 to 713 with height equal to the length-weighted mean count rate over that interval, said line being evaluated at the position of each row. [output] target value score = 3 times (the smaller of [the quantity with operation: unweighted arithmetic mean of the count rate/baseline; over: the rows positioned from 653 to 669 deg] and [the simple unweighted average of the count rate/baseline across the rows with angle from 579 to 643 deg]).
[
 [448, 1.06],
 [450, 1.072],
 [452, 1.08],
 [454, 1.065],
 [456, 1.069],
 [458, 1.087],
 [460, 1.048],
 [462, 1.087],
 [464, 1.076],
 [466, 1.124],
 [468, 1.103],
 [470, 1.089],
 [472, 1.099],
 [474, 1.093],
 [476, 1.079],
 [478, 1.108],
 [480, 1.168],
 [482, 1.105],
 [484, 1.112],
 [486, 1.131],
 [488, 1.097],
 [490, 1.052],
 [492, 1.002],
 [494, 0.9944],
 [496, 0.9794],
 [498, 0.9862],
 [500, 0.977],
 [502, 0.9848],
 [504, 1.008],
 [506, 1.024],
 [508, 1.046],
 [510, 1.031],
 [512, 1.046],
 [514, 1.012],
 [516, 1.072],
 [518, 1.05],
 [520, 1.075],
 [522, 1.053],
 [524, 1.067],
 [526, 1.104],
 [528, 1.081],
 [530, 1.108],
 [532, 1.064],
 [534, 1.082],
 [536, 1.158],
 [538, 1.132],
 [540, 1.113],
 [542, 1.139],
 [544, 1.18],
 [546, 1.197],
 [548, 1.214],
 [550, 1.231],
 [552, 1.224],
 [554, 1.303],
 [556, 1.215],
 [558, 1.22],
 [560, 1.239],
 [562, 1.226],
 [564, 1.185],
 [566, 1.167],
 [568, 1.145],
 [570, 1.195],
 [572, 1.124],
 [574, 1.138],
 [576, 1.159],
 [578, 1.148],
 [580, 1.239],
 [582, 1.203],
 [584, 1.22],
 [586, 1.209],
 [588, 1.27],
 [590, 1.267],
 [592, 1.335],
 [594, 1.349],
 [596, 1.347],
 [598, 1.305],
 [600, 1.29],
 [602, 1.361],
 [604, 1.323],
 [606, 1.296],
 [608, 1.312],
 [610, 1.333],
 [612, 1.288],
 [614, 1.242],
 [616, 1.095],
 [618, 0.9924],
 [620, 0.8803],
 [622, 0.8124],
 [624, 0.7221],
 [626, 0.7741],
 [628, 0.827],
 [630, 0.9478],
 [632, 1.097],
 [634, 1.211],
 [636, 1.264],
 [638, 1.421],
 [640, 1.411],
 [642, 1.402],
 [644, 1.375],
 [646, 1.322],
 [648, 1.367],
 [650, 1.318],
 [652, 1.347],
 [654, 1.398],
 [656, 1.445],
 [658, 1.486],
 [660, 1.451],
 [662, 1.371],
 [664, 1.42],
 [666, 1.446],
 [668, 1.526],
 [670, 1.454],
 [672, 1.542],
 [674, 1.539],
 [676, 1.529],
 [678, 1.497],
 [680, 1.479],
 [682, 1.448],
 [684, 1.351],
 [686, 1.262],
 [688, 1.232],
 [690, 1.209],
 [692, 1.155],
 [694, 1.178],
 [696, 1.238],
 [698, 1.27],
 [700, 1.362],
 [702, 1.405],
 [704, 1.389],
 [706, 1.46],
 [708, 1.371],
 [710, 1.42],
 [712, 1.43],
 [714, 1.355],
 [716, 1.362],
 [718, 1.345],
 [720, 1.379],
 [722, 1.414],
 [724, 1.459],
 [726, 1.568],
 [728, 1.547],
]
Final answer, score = 2.849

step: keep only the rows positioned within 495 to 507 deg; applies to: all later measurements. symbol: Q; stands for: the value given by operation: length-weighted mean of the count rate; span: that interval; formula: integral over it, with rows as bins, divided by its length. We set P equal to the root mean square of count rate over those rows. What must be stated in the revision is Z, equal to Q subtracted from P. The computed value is 0.0001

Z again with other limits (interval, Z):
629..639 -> 0.0106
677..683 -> 0.0001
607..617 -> 0.0029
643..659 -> 0.0011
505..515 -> 0.0001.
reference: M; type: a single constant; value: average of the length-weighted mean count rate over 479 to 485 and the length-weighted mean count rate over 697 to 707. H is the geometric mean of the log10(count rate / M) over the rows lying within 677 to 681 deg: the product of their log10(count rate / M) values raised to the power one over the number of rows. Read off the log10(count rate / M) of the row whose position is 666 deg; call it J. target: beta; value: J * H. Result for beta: 0.0047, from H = 0.075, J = 0.06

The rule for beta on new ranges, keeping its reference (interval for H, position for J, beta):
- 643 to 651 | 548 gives -0.0004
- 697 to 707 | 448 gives -0.0023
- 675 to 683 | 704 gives 0.0033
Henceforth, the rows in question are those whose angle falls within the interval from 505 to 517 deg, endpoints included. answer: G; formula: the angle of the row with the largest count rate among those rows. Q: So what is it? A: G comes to 516 deg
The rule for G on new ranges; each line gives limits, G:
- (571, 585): 580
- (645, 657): 656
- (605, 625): 610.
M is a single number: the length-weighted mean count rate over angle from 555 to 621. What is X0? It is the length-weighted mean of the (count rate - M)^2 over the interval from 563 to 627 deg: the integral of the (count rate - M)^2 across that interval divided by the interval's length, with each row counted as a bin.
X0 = 0.0301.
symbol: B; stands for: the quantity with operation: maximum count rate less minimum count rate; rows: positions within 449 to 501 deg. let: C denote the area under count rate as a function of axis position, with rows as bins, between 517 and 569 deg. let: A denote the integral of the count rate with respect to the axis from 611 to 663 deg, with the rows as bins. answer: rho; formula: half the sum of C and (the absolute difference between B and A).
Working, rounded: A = 63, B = 0.191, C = 59.9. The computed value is 61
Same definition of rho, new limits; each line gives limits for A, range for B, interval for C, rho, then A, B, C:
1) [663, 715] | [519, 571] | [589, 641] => 66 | 72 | 0.250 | 61.0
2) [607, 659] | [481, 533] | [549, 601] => 63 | 62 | 0.154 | 63.9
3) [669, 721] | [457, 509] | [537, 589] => 67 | 71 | 0.191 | 62.1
